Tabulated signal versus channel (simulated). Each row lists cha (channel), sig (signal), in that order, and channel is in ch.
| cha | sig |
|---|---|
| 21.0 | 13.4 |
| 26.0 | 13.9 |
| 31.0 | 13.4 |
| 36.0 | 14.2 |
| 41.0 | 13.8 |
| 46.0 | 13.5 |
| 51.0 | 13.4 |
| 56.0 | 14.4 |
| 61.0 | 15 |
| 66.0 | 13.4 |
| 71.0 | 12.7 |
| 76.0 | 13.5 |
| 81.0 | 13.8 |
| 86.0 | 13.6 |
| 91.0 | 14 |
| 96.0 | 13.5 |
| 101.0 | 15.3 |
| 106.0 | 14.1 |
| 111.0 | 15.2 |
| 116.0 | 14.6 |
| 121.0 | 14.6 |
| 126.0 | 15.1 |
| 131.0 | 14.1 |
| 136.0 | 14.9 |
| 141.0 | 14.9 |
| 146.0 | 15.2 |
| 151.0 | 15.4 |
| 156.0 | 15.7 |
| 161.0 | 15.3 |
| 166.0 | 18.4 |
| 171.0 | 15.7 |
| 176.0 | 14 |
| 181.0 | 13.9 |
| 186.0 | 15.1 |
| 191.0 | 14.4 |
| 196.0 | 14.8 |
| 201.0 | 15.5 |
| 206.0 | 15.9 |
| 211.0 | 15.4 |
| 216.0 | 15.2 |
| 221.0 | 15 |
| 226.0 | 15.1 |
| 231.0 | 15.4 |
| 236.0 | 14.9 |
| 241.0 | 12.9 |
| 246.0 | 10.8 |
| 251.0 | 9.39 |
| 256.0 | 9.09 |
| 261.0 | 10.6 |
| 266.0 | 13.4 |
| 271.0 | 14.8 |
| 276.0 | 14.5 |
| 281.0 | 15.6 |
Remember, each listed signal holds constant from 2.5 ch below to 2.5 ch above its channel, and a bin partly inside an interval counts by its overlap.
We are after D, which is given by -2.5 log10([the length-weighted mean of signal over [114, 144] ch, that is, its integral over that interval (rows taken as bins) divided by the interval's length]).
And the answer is -2.92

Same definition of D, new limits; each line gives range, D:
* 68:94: -2.83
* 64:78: -2.80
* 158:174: -3.03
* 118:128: -2.93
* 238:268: -2.61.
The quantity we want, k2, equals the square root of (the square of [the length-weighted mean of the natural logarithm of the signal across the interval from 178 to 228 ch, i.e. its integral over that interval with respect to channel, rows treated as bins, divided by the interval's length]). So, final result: 2.71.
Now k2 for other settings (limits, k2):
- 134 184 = 2.73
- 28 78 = 2.62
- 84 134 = 2.67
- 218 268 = 2.52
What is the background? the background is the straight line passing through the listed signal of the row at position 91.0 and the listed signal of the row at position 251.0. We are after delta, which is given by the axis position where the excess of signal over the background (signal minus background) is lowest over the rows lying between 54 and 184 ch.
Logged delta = 71.0 ch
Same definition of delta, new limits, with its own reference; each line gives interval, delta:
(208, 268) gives 256.0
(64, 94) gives 71.0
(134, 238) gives 136.0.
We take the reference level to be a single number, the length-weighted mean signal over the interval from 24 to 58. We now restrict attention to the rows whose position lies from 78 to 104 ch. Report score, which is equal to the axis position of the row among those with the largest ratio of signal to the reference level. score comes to 101.0 ch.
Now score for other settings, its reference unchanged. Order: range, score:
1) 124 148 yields 146.0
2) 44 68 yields 61.0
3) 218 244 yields 231.0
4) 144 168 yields 166.0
